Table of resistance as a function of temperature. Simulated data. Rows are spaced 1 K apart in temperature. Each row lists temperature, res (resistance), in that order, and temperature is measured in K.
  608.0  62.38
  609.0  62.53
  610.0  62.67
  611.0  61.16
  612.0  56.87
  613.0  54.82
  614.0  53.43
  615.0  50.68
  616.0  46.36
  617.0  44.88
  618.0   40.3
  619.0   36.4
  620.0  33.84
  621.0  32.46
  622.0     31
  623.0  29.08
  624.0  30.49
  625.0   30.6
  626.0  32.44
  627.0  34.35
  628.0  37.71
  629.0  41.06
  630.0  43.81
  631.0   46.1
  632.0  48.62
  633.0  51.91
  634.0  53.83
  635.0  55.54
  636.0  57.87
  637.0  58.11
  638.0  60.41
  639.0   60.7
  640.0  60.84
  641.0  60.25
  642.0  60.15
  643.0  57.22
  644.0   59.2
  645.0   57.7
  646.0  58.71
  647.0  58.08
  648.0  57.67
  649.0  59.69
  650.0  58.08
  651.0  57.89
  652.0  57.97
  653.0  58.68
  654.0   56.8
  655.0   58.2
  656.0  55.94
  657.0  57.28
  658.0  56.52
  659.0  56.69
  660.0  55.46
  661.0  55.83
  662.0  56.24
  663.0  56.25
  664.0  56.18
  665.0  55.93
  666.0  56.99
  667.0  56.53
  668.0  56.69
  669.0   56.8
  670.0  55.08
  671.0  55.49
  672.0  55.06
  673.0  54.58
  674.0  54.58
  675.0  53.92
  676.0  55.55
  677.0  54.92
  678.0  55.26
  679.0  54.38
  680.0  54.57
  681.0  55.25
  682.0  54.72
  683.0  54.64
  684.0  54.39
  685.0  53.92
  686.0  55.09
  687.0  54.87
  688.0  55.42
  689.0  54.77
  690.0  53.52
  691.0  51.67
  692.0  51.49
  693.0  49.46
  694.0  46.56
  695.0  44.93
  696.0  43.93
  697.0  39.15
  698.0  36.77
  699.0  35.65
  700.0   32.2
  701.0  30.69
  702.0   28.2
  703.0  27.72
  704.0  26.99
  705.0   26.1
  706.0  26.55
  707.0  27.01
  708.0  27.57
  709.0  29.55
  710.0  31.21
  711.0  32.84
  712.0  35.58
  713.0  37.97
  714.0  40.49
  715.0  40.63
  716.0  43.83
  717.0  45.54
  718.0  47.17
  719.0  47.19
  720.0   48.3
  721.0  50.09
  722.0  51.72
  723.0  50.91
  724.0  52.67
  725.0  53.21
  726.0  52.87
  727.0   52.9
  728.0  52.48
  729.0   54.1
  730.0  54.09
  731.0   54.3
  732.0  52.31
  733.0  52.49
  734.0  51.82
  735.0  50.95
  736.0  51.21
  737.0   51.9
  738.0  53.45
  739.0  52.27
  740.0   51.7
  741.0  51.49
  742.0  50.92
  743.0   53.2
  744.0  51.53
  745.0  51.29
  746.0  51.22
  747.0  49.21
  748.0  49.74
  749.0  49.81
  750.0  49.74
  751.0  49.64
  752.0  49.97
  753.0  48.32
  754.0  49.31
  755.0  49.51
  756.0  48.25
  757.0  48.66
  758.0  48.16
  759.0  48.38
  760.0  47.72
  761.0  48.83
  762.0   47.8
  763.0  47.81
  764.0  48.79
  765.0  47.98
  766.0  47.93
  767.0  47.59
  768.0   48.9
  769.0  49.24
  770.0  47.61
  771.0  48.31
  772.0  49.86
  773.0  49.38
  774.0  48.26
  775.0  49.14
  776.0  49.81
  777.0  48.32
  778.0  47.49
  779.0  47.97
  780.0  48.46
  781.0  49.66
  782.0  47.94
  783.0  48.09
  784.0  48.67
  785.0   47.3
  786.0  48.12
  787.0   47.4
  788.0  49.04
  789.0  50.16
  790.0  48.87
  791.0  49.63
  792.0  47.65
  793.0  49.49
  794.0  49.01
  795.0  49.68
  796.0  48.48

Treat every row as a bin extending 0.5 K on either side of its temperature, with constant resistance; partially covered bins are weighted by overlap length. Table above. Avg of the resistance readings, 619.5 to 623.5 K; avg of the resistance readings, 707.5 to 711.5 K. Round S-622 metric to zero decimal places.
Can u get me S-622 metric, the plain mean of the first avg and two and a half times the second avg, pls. 54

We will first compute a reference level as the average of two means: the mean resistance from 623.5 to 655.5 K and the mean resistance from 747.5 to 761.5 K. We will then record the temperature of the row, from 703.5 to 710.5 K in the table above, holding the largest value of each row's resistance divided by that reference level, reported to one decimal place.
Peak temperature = 710.0 K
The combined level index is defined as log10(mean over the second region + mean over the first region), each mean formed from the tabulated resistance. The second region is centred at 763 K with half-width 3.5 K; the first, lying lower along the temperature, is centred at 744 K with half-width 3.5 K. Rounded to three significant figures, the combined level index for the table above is 2.00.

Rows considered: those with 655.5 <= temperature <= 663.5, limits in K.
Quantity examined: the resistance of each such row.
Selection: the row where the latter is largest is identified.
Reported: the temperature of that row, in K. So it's 657.0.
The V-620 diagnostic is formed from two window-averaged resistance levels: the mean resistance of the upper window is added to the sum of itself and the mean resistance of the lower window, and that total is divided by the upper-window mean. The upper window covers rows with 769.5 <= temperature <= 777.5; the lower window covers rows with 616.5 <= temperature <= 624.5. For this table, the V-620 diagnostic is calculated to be 2.71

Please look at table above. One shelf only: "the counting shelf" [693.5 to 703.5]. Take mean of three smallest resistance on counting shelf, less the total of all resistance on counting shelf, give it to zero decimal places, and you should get -337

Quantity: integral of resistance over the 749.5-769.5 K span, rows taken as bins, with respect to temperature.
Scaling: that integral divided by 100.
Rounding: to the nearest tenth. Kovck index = 9.7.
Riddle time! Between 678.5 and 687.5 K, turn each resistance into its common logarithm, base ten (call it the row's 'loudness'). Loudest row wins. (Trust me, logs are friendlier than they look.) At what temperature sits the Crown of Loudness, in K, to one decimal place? 681.0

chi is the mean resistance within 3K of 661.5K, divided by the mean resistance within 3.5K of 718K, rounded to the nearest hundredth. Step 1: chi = 1.22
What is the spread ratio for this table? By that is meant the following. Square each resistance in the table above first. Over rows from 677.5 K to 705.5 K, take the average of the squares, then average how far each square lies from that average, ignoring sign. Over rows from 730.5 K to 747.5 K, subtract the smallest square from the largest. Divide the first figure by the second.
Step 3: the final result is 1.5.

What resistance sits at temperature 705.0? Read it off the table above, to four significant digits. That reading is 26.10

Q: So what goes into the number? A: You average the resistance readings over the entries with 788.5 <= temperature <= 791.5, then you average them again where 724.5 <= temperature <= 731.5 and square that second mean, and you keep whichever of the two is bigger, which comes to 2854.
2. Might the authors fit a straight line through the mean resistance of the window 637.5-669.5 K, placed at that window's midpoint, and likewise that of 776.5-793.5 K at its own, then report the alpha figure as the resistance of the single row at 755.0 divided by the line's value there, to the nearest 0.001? 0.979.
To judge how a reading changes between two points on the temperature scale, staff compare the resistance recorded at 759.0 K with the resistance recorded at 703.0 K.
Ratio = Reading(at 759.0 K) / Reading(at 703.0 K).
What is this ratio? 1.75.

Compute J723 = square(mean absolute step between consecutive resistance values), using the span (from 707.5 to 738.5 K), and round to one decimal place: 1.4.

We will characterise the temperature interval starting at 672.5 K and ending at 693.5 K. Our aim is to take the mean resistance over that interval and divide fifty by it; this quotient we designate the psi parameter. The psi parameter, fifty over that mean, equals 0.92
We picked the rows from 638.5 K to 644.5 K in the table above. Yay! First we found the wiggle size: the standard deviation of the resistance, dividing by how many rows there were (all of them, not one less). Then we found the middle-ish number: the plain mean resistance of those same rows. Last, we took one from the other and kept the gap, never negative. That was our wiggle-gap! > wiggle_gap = 58.5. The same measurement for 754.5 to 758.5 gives 48.1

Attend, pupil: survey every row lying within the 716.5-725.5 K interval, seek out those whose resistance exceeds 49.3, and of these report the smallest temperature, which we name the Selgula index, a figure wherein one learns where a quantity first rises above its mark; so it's 721.0 K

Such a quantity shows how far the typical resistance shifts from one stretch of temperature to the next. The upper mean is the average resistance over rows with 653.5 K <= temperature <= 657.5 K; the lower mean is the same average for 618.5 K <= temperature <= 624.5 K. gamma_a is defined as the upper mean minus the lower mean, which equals 25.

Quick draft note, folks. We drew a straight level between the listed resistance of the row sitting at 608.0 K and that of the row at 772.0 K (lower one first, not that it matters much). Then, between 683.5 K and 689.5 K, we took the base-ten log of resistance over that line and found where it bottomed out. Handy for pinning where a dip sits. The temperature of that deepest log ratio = 685.0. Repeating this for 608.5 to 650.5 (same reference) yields 623.0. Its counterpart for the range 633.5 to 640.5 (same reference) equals 634.0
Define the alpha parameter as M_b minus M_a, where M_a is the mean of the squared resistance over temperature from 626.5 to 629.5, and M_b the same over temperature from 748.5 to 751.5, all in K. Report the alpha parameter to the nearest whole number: 1044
